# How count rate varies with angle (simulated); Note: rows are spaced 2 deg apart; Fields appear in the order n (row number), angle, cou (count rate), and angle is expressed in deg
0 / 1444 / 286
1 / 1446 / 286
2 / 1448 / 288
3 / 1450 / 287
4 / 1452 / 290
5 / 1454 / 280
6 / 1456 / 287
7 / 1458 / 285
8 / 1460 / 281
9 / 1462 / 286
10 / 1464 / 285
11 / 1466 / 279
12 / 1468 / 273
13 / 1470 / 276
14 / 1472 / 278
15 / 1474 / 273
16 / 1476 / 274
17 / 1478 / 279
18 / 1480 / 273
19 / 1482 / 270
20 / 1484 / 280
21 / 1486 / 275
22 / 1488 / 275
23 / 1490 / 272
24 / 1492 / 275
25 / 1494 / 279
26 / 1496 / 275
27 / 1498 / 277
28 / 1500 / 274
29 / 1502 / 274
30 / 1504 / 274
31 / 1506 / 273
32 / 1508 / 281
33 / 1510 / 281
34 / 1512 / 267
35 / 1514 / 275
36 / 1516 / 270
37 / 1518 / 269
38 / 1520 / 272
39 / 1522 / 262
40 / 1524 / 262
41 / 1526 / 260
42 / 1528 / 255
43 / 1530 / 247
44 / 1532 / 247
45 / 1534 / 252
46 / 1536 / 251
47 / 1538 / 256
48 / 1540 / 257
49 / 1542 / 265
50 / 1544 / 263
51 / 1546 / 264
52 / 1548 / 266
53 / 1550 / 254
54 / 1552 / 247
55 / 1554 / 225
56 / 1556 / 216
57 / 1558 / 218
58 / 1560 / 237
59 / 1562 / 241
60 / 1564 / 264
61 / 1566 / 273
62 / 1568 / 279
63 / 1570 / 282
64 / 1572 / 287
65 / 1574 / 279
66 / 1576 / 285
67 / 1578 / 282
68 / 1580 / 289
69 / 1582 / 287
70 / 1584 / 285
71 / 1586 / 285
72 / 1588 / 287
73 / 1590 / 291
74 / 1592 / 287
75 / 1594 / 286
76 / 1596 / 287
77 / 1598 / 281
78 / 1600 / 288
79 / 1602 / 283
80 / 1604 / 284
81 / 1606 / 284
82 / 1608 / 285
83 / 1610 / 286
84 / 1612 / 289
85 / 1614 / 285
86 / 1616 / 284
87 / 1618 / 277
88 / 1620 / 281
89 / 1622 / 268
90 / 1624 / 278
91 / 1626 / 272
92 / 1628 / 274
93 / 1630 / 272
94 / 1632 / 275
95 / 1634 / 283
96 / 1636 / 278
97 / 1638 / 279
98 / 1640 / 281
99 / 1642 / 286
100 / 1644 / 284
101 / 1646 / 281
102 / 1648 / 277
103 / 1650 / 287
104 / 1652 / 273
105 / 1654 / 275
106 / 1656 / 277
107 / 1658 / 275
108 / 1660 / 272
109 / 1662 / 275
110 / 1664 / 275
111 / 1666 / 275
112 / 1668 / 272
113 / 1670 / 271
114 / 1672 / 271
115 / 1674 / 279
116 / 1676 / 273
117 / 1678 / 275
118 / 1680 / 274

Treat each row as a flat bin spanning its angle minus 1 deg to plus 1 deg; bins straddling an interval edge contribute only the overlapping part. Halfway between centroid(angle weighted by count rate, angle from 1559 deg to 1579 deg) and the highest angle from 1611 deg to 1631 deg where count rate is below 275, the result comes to 1599.7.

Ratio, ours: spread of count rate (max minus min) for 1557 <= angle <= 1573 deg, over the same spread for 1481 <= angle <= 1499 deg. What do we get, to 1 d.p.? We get 6.9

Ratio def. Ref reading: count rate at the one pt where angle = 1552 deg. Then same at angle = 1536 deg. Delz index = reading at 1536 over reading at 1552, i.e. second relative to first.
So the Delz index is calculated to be 1.02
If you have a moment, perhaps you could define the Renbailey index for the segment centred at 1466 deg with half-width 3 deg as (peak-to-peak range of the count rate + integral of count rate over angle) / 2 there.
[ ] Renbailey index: 843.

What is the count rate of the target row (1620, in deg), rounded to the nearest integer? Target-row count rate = 281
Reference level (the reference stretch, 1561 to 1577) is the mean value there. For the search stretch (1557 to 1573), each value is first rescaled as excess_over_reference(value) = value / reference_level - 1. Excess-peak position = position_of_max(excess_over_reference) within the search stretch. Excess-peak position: 1572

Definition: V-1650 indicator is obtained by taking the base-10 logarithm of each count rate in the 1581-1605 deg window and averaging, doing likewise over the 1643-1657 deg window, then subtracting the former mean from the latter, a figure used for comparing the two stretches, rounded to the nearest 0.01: -0.01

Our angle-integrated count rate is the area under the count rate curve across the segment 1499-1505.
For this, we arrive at 1644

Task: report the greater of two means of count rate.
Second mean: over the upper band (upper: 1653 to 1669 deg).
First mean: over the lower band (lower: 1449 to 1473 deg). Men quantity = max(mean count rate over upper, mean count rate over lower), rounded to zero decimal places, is 282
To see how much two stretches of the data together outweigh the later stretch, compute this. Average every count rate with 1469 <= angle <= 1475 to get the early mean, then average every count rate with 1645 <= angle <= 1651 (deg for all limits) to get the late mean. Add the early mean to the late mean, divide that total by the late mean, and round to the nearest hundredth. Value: 1.98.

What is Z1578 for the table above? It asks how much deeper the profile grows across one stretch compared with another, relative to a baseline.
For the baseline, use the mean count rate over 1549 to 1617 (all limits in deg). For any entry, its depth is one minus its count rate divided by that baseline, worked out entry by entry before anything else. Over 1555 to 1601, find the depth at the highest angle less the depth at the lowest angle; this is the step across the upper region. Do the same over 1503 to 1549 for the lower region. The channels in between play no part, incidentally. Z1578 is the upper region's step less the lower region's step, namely -0.29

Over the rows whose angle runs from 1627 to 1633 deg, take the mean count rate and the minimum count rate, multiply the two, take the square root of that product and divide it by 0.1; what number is 2728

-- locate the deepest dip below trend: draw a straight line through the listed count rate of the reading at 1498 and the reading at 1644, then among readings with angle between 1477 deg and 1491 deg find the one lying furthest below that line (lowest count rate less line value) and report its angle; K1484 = 1482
